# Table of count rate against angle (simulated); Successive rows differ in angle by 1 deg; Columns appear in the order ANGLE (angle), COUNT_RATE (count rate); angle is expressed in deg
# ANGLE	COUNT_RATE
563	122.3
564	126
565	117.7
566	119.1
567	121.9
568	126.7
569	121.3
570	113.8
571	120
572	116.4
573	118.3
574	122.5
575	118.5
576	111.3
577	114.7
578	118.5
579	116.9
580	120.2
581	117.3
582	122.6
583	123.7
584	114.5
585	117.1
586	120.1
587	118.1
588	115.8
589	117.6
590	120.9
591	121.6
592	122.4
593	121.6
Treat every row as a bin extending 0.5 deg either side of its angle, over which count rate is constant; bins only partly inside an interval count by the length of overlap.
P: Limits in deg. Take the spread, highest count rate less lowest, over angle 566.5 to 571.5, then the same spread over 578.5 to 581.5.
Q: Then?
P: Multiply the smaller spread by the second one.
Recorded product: 11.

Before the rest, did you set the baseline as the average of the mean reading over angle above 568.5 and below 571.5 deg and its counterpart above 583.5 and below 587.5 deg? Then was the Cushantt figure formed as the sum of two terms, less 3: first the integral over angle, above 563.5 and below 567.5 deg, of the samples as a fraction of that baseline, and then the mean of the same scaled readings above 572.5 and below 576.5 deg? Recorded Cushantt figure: 2.11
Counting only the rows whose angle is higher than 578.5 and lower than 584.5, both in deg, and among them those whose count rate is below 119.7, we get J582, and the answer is 3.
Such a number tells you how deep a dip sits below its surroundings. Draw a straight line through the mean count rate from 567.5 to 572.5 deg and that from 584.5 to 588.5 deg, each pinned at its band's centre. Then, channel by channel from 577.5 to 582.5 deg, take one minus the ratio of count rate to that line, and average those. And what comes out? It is -0.005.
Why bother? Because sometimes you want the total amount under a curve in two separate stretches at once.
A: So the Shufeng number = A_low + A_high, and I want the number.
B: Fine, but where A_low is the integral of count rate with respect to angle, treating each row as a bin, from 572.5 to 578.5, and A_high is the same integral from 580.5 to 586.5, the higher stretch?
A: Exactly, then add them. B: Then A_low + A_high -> 1419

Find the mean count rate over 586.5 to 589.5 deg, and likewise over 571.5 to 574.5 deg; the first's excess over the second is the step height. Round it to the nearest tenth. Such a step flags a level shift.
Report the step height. -1.9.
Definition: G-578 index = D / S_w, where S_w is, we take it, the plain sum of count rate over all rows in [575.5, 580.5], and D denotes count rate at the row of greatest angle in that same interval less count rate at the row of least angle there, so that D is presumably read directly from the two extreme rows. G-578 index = 0.015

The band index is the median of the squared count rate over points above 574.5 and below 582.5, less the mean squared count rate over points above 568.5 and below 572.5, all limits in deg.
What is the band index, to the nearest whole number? -3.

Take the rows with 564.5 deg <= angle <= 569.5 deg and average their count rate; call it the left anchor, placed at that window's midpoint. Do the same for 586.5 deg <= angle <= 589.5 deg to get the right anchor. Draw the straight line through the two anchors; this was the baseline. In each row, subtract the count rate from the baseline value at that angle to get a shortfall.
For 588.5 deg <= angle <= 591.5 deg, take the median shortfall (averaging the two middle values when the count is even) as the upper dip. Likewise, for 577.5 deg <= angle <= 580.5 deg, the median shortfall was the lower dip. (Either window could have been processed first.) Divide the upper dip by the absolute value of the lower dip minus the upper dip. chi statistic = -0.9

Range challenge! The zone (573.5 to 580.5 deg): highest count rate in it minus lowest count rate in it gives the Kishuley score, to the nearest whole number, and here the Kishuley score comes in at 11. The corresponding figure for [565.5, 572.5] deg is 13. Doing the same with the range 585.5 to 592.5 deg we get 7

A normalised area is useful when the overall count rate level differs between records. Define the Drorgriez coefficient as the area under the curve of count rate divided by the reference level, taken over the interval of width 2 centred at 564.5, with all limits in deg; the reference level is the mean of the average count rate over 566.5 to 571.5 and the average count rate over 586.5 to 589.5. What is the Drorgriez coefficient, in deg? 2.05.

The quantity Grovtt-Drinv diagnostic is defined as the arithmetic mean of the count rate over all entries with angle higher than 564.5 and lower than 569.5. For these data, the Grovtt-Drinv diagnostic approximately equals 121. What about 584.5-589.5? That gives 118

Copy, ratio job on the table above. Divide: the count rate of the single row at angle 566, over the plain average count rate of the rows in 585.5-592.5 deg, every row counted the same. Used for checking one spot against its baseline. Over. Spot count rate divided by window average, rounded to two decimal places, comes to 1.00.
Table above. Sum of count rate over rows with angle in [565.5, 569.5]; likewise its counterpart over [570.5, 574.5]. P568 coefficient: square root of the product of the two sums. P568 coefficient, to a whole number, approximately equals 483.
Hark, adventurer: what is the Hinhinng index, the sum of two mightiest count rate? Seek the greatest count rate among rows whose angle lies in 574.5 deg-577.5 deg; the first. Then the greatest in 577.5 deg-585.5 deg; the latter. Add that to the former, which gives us 242.2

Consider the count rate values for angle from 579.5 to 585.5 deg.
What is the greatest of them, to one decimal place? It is 123.7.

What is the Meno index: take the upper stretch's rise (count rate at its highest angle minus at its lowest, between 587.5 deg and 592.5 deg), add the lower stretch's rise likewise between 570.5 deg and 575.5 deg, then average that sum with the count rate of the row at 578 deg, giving 61.8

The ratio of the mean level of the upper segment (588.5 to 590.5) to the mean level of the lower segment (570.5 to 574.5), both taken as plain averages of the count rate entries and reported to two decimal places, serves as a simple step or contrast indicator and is 1.00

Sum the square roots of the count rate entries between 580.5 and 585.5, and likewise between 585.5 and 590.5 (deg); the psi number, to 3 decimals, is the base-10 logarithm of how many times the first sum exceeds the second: 0.001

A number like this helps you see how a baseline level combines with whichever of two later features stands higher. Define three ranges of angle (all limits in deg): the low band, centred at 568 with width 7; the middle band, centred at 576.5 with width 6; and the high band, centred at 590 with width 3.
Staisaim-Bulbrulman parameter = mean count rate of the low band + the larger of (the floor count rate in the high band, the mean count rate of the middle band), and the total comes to 238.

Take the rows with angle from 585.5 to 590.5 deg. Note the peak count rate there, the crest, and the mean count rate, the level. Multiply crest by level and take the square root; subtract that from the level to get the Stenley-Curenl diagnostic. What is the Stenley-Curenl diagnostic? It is -1.2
